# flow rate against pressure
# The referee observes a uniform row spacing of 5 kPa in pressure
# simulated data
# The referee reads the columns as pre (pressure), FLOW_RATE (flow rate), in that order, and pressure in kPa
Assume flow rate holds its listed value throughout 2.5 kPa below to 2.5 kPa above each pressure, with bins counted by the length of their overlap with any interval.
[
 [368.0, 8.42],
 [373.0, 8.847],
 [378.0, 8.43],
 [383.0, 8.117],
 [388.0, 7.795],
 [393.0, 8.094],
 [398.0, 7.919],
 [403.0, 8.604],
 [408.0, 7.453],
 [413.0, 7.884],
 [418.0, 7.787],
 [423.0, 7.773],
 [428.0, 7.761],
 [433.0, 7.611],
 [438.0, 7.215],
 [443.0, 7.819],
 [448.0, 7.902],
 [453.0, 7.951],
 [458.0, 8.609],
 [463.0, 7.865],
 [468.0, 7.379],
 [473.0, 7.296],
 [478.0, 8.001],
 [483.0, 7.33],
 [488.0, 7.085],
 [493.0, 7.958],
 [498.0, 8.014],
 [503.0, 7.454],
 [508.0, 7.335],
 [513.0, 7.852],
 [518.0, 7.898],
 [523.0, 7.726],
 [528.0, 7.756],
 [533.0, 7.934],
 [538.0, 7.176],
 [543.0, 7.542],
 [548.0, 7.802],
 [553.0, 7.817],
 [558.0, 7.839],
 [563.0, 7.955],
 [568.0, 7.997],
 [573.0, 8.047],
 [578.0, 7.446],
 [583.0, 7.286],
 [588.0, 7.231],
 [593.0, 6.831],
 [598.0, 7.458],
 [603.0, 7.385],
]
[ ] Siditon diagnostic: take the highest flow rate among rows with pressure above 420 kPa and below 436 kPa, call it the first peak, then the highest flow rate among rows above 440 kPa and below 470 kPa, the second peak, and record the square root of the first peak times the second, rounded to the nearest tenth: 8.2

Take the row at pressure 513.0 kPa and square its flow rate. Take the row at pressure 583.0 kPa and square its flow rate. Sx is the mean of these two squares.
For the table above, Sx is 57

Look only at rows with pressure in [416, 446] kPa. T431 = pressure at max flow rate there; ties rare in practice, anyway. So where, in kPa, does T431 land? 443.0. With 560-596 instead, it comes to 573.0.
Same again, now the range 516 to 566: 563.0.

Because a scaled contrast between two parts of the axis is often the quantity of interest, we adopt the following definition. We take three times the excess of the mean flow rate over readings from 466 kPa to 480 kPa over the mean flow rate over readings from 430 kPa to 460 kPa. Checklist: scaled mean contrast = -0.9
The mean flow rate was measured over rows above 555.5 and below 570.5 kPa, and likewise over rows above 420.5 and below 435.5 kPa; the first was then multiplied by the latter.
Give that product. 61.2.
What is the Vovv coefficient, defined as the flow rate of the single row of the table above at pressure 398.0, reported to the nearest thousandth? 7.919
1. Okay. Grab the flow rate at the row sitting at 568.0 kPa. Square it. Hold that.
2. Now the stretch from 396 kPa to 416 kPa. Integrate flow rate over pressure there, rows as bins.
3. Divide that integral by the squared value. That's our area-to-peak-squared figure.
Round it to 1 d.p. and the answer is 2.5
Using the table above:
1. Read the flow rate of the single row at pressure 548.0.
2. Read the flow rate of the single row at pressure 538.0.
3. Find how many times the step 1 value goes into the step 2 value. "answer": 0.92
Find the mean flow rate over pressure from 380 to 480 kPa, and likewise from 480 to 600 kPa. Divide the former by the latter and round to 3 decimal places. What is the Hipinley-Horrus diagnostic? 1.030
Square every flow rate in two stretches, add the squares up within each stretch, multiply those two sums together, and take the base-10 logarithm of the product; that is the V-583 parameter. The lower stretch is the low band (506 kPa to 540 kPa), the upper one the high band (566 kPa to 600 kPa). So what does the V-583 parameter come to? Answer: 5.208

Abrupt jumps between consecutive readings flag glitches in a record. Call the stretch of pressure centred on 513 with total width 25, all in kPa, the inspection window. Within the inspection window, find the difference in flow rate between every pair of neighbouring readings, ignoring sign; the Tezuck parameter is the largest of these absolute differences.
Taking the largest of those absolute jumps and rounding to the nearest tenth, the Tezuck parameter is 0.5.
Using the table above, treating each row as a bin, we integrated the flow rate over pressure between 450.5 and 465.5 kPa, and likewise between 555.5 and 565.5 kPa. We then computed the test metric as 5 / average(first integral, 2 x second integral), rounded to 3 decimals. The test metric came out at 0.036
